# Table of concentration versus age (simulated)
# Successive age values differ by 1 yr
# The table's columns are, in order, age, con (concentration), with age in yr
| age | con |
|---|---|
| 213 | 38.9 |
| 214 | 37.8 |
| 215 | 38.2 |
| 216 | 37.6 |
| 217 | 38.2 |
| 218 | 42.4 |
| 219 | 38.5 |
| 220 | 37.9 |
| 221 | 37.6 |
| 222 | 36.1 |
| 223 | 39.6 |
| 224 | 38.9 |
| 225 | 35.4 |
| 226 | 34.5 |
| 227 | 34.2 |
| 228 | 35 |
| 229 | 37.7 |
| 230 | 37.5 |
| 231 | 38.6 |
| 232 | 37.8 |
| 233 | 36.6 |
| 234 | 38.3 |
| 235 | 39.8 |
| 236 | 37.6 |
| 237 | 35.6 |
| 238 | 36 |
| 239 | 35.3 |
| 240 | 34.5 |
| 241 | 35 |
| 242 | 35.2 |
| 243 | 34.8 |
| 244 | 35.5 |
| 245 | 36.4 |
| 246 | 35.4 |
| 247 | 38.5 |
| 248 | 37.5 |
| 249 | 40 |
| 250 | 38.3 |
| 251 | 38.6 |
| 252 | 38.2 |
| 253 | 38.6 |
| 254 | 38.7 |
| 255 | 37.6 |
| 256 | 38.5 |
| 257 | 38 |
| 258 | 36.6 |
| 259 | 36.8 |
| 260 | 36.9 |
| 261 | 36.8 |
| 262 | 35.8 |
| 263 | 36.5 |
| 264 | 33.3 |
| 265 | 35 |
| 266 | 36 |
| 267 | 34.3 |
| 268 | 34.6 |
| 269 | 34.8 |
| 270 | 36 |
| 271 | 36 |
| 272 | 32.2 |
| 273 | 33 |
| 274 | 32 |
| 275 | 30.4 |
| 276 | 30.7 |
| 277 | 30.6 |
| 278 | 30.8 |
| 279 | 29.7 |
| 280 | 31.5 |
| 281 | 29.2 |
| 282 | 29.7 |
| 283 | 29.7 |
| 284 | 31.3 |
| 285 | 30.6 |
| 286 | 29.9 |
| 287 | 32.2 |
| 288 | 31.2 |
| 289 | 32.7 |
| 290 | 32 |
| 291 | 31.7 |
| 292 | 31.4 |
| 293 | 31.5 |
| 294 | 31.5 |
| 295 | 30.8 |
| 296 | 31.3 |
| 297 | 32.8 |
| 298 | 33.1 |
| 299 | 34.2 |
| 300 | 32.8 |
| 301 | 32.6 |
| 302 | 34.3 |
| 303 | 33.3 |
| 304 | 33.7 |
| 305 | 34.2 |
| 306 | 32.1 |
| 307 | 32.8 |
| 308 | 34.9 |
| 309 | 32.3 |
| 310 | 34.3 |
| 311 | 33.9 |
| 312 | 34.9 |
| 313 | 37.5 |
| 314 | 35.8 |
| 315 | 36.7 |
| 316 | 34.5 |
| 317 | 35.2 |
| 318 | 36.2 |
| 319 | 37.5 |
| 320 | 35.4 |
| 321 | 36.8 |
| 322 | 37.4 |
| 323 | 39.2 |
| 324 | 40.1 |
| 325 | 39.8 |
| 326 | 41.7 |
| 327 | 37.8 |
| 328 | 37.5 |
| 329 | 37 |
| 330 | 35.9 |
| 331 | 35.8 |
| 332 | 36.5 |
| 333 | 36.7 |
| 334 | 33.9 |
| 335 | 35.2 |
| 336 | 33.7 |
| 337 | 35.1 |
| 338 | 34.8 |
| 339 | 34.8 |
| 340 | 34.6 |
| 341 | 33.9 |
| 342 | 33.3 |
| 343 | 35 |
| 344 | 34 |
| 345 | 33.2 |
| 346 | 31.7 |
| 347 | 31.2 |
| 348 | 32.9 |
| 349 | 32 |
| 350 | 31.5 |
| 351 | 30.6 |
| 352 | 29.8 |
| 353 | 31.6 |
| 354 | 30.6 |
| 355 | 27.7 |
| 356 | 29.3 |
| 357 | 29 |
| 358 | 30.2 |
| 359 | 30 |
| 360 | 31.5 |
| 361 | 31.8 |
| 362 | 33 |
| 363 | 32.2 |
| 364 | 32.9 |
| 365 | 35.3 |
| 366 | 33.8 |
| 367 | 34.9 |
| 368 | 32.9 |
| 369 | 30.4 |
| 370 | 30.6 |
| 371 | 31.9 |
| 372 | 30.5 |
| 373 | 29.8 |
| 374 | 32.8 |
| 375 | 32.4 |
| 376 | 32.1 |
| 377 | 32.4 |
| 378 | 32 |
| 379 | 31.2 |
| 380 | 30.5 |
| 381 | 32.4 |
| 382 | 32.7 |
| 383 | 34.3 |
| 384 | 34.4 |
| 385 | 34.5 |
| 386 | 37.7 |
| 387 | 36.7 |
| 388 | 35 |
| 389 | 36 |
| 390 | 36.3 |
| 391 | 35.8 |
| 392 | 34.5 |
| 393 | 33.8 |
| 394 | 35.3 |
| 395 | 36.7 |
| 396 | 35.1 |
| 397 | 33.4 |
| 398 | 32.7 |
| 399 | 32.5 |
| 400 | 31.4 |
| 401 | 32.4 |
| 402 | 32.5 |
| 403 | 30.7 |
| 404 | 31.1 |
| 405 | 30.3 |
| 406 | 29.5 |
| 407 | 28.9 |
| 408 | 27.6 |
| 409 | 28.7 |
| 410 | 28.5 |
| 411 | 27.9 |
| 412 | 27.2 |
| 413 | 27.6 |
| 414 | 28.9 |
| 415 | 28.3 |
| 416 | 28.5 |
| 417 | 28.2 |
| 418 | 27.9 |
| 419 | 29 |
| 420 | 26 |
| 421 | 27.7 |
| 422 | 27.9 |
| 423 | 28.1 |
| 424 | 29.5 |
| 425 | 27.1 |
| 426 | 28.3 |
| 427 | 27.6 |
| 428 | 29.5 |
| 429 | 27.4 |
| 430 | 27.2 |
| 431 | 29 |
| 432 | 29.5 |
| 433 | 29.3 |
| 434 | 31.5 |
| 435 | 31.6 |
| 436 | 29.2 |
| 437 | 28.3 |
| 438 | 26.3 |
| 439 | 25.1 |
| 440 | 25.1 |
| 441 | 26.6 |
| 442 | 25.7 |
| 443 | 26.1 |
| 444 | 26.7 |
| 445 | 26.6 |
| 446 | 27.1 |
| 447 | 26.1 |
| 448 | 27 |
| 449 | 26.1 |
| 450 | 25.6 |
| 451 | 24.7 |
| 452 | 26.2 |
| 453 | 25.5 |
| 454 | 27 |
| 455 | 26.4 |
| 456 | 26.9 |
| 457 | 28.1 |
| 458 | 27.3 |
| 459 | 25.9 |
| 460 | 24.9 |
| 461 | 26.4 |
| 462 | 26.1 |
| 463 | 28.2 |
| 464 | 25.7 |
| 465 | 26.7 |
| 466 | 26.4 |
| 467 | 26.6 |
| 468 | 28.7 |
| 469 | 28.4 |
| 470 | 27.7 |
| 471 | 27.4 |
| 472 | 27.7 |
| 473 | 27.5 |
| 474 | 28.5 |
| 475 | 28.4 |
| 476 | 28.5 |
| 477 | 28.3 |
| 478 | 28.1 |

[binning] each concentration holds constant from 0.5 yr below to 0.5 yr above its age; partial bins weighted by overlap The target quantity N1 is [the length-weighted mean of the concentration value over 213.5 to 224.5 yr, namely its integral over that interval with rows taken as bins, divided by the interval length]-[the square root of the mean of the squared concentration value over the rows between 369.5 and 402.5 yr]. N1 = 5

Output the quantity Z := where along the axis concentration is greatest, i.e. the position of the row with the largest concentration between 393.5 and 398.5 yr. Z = 395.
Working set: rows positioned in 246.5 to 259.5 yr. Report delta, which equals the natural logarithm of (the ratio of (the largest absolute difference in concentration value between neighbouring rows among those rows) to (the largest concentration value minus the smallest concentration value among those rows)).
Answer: -0.31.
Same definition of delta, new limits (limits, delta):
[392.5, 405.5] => -1.27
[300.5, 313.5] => -0.73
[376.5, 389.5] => -0.81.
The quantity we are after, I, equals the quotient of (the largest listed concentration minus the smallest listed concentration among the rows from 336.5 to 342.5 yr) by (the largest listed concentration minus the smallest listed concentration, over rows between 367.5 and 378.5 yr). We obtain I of 0.6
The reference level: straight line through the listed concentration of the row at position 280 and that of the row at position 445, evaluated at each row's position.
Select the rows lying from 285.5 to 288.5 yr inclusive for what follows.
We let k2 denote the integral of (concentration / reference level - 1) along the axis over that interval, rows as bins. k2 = -0.02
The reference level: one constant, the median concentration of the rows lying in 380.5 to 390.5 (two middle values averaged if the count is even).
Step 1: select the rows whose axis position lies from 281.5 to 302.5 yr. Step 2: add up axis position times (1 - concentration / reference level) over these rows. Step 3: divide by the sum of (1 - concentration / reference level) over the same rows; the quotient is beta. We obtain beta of 290.0 yr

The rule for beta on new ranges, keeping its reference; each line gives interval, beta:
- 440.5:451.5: 446.1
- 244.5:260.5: 252.5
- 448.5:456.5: 452.4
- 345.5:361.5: 354.1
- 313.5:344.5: 323.2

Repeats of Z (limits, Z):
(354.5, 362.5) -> 362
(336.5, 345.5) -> 337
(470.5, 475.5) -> 474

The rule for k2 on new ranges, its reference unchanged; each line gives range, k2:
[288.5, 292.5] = 0.10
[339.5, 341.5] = 0.31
